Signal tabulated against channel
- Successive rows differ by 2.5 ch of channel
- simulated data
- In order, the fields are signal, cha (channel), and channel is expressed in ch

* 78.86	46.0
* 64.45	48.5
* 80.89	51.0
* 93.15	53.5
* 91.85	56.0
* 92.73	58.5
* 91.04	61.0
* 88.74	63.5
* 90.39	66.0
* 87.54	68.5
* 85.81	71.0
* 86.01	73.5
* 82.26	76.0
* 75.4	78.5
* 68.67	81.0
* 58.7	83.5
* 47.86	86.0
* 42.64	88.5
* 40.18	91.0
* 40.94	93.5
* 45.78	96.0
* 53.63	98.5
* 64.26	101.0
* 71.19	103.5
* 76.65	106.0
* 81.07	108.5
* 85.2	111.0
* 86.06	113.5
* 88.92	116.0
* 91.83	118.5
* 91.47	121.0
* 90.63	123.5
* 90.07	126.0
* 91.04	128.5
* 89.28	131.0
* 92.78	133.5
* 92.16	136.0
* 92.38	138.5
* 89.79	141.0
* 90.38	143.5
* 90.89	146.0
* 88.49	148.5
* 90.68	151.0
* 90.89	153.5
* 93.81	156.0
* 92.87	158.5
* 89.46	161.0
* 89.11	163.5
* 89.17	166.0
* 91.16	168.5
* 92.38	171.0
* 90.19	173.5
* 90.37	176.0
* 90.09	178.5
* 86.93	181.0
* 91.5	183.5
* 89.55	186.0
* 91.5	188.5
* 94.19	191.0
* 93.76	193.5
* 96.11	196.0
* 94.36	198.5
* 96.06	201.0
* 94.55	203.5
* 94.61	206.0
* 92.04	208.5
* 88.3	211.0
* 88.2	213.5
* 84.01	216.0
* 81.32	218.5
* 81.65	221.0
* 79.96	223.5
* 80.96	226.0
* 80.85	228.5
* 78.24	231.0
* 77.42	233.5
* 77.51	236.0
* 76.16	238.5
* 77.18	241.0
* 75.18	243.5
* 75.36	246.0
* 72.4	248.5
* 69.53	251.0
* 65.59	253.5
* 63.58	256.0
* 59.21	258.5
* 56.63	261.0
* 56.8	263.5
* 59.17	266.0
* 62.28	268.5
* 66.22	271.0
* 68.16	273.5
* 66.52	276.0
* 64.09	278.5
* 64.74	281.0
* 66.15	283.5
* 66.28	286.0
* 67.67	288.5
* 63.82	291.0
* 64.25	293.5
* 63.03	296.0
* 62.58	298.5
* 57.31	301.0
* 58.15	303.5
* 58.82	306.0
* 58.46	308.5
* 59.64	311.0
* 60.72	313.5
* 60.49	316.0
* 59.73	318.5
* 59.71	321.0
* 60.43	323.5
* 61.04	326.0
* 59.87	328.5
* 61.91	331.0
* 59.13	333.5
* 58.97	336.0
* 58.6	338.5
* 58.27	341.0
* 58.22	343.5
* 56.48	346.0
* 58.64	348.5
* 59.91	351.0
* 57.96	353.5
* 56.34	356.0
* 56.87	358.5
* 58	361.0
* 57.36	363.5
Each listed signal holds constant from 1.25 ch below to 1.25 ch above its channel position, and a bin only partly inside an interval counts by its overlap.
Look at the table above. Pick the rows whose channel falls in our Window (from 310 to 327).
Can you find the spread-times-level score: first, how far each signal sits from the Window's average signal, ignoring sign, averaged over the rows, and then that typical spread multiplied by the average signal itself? 29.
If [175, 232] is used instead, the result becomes 433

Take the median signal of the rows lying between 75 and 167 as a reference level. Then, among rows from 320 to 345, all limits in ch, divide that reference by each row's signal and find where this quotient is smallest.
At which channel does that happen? 331.0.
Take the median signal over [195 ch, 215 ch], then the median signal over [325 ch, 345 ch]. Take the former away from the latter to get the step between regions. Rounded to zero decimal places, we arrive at -35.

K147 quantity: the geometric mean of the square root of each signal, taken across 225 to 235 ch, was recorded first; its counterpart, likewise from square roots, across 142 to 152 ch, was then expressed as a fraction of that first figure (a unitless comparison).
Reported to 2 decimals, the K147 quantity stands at 1.07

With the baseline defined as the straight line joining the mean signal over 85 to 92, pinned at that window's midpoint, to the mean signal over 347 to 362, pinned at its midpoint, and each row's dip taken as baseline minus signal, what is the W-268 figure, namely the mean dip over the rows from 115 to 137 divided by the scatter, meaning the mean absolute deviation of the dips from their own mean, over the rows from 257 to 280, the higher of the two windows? -13.3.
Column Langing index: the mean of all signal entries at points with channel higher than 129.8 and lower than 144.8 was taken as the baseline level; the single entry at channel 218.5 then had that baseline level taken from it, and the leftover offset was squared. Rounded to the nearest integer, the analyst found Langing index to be 96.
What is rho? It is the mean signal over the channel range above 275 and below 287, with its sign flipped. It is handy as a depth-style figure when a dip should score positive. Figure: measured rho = -66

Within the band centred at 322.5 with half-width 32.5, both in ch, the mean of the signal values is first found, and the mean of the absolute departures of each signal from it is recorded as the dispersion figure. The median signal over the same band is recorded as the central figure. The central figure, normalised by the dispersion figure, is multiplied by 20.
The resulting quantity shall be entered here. 788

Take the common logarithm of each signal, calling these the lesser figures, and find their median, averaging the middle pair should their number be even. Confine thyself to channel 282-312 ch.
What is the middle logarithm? 1.798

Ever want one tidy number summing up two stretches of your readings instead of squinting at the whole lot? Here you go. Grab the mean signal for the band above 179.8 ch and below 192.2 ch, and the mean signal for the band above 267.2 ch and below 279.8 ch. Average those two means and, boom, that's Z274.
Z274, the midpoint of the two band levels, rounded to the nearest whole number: 78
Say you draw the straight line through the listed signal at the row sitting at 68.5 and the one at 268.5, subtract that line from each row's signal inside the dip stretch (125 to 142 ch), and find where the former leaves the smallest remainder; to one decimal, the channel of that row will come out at 131.0 ch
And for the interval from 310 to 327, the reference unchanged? 311.0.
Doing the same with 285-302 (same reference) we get 301.0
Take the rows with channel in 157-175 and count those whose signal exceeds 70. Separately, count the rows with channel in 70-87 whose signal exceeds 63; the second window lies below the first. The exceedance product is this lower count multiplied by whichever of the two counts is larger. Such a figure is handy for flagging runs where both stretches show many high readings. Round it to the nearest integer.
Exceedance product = 35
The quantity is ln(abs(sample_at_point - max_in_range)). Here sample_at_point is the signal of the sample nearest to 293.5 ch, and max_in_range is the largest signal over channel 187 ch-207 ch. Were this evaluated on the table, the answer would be 3.5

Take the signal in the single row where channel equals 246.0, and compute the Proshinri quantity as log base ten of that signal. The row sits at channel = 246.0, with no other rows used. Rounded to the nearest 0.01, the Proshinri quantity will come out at 1.88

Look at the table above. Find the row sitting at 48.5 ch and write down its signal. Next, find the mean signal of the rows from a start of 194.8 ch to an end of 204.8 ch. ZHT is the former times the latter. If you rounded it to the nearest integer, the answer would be 6140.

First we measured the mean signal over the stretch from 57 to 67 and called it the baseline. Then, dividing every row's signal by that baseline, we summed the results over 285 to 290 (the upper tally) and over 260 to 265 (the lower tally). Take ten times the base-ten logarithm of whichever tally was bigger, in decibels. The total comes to 1.69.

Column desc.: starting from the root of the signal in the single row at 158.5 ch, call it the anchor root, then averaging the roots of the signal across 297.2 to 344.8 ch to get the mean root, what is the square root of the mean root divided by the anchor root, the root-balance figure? 0.89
